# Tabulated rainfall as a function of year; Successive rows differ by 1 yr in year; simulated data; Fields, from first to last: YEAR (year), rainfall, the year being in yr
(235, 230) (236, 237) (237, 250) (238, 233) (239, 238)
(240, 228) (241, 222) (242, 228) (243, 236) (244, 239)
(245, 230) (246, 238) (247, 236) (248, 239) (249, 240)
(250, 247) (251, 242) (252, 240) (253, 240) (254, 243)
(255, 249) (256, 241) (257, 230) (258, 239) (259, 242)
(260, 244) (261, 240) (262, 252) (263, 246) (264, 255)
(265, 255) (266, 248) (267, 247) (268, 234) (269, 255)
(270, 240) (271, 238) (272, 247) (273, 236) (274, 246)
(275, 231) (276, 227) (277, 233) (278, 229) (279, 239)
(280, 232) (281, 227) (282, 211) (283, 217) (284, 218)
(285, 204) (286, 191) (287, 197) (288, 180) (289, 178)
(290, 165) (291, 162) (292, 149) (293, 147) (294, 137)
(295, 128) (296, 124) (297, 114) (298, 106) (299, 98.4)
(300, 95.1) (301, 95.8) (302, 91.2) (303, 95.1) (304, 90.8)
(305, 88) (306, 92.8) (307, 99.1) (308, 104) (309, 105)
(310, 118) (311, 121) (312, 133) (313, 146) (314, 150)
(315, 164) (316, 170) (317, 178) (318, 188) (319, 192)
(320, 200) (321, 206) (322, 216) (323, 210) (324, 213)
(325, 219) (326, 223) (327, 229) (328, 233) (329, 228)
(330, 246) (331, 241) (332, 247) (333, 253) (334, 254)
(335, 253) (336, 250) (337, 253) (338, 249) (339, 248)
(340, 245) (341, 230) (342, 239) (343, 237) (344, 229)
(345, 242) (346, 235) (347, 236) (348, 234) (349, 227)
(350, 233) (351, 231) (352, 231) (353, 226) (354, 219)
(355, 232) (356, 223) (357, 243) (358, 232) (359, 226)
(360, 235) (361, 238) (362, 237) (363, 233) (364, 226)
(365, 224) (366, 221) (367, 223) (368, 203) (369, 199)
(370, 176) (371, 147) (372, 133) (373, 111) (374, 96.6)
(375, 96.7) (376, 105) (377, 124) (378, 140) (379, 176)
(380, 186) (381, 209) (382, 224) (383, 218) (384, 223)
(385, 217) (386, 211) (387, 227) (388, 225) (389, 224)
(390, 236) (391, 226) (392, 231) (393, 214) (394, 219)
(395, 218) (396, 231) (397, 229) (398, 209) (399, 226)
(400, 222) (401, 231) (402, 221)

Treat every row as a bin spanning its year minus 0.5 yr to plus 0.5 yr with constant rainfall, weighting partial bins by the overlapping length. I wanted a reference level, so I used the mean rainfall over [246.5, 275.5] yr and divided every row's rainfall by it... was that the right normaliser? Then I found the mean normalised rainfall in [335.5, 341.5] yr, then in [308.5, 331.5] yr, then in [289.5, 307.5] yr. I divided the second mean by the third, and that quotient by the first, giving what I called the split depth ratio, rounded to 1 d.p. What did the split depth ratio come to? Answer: 1.6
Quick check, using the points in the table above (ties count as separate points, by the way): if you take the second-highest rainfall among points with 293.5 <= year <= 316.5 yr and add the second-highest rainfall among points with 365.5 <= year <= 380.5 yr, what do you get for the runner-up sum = 385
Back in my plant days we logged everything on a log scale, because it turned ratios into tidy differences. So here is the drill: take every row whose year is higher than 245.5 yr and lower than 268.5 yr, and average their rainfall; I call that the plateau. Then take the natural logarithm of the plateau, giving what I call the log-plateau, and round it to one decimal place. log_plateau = 5.5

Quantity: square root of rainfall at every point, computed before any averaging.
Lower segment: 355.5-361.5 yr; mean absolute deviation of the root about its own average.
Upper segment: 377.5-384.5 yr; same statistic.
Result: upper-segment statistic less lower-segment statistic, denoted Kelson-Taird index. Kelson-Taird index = 0.7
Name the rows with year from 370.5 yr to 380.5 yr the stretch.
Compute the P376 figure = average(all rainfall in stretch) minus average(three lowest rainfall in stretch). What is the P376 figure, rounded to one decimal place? 32.1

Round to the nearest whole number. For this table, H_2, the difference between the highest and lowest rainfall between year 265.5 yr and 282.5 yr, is 44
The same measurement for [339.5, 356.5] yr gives 26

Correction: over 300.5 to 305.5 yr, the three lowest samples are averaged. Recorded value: 90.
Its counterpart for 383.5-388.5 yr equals 217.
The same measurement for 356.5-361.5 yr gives 231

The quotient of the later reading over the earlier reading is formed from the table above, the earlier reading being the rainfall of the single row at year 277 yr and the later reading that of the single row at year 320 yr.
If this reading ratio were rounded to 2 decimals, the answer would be 0.86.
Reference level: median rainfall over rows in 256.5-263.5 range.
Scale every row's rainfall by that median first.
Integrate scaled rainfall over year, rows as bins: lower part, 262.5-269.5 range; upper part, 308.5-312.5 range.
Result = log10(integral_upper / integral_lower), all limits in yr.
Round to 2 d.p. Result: -0.56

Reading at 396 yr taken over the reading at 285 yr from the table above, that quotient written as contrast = 1.13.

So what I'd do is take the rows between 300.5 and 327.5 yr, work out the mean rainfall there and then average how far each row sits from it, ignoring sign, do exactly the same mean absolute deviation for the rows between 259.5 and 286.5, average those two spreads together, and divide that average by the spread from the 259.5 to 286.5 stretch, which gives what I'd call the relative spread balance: 2.4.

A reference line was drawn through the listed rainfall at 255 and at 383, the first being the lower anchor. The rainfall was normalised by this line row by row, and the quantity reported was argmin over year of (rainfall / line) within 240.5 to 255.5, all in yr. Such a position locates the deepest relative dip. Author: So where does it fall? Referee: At 241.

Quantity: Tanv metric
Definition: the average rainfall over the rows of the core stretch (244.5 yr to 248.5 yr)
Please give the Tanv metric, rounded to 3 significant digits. 236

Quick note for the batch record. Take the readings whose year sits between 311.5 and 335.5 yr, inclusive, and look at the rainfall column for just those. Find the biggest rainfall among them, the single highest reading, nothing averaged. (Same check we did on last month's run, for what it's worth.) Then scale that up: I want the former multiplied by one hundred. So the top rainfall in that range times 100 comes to 25400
